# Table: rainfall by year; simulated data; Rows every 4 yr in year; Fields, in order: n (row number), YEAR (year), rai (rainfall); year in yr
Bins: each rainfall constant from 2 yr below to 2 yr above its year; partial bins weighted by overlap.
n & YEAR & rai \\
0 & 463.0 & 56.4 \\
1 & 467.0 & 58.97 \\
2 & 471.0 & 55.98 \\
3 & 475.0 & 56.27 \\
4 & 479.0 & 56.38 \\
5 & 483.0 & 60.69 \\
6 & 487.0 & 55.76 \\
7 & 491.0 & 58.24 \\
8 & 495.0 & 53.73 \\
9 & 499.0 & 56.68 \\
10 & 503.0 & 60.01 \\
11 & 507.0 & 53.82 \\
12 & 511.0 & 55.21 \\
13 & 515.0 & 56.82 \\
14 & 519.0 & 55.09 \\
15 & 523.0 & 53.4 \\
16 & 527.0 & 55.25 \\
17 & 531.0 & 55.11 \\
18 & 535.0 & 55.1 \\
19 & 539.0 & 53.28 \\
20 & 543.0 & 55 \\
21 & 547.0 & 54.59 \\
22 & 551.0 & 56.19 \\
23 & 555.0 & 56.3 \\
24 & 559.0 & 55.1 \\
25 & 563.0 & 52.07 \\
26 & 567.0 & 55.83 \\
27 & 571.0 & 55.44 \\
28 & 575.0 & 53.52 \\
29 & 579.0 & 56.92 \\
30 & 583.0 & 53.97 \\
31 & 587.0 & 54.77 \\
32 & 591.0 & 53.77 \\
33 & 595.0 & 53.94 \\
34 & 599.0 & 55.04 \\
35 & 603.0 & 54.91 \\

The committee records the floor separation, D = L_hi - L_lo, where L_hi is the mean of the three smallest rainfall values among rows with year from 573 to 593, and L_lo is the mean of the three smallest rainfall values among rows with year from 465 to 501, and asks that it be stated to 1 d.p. -1.4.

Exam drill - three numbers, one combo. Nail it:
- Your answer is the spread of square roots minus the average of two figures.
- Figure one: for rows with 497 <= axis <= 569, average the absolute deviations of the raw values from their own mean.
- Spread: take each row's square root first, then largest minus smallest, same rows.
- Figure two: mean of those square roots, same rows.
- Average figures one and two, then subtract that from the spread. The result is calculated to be -3.75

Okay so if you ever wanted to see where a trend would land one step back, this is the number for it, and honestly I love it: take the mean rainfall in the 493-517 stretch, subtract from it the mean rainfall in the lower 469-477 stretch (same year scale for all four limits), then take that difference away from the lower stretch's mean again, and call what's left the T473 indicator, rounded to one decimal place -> 56.2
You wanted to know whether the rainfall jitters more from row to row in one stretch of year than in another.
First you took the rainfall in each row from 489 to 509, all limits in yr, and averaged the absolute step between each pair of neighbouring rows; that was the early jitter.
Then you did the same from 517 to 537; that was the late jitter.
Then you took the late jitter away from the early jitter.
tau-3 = 3.3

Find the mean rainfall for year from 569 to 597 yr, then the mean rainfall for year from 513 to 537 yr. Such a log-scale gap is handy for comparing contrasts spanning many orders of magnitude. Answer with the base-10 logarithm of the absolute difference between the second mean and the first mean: -0.29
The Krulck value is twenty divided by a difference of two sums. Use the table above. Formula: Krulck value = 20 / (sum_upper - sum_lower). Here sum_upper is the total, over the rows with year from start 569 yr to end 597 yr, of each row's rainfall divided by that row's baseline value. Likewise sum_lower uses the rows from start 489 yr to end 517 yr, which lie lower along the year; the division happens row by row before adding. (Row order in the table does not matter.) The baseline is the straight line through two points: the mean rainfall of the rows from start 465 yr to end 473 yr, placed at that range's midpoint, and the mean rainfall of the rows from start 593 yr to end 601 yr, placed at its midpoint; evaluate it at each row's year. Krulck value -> 1368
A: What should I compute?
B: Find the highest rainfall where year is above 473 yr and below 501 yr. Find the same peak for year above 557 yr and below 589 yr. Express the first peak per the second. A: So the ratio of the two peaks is 1.07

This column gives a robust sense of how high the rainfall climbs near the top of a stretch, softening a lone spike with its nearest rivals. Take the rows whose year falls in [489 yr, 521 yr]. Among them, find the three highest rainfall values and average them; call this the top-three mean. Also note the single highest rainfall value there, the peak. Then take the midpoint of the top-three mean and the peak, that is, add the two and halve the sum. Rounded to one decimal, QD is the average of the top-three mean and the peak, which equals 59.2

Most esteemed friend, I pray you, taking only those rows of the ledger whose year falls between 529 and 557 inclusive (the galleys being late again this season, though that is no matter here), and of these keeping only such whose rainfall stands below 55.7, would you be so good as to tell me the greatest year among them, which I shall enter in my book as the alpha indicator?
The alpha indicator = 547.0 yr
